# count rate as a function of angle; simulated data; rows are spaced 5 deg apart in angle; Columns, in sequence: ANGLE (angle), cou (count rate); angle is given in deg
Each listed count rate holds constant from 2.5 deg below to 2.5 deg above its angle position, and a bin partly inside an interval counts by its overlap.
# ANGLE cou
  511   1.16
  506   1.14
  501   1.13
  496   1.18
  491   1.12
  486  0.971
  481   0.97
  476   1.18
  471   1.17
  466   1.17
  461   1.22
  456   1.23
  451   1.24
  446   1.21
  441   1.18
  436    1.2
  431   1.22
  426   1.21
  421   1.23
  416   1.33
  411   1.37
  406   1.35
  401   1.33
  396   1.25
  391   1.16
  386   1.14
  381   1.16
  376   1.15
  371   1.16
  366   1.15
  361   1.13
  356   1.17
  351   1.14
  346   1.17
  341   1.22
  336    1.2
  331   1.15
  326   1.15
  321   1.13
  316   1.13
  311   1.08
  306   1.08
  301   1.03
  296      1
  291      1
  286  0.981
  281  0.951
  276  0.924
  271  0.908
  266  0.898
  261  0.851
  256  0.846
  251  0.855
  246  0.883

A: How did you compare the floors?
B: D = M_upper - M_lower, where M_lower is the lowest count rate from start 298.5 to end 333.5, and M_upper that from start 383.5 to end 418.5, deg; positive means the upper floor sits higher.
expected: 0.11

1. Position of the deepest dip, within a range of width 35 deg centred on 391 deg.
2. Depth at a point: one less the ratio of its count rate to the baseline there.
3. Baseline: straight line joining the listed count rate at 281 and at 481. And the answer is 386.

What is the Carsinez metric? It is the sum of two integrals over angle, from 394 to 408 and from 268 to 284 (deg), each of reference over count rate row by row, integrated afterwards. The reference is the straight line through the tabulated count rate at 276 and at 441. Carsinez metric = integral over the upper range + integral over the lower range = 28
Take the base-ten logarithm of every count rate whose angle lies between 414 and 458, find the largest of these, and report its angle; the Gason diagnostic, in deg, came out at 416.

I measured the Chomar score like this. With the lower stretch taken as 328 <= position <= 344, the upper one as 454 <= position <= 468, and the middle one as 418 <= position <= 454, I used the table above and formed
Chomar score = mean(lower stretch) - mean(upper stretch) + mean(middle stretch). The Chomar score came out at 1.20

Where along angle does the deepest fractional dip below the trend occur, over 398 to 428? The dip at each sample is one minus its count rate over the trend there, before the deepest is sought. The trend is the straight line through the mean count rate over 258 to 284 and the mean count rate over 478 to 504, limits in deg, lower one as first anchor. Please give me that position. 426 deg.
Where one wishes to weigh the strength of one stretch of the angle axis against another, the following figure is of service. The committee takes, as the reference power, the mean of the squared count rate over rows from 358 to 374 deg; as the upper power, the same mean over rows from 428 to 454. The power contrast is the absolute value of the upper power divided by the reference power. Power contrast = 1.11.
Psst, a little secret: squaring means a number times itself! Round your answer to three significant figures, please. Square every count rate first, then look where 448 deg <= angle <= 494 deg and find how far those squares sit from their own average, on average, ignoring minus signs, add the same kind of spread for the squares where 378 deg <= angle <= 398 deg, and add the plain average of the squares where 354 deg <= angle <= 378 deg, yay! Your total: 1.59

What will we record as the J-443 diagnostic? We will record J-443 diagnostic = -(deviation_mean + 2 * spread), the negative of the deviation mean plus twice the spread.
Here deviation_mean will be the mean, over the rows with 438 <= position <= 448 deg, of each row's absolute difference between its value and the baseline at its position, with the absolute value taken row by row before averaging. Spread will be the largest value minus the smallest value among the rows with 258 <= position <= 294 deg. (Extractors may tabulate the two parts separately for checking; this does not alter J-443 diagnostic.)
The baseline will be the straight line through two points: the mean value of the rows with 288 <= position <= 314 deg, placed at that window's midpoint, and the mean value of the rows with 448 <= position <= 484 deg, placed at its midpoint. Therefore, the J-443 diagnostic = -0.34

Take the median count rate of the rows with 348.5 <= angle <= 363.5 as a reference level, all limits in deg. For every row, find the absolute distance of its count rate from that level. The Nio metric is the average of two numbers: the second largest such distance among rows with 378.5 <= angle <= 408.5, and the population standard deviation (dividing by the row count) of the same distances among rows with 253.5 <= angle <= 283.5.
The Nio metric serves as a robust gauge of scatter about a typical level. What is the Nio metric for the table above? 0.11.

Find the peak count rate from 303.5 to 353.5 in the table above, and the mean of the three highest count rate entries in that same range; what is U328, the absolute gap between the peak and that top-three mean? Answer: 0.023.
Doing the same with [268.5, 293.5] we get 0.023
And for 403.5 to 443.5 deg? 0.020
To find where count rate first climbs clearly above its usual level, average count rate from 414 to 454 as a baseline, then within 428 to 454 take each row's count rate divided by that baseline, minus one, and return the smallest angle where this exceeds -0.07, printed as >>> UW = 431 deg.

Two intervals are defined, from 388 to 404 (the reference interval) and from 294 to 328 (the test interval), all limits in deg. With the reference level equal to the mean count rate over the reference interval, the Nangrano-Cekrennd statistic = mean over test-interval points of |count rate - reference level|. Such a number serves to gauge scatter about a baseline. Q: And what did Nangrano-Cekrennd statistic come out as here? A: 0.16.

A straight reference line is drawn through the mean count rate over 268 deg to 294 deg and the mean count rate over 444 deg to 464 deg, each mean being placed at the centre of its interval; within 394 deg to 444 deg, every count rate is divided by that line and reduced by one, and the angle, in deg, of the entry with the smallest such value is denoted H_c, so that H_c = 441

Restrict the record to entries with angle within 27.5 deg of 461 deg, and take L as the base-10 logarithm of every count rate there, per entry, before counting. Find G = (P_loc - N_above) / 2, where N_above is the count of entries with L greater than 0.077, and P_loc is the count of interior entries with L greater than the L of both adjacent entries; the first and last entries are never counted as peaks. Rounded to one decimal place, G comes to -1.5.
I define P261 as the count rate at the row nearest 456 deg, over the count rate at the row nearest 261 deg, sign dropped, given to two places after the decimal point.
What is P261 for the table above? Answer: 1.45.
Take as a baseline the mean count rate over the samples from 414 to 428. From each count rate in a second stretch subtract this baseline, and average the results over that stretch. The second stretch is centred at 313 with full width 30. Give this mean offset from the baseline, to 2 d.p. -0.16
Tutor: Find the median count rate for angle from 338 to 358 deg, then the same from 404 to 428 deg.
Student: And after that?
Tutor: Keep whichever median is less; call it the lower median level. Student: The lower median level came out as 1.17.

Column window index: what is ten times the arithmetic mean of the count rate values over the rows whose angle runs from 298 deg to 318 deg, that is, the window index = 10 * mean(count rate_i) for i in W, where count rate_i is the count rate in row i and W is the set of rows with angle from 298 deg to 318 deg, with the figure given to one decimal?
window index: 10.8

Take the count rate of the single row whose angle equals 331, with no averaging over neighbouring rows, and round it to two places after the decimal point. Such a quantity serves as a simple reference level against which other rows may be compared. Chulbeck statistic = 1.15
